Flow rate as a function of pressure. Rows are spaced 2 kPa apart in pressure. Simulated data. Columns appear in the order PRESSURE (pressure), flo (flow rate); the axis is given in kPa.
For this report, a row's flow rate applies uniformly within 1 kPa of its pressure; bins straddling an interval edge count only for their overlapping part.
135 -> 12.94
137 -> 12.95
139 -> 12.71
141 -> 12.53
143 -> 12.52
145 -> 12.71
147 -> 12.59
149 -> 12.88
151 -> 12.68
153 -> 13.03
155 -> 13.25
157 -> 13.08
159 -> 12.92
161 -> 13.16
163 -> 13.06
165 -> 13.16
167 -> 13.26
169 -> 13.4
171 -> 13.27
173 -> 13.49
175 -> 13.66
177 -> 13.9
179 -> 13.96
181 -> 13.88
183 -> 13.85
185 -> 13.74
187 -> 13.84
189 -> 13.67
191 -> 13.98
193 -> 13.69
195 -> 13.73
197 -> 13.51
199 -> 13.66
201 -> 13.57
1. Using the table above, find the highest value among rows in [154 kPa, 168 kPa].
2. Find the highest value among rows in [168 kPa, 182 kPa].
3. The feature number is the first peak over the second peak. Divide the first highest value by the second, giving 0.95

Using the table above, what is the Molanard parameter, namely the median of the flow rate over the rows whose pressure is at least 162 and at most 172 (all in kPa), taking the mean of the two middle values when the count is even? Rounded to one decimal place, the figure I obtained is 13.3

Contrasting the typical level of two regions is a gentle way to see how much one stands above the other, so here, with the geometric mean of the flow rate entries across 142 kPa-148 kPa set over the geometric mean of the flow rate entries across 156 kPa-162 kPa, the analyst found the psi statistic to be 0.966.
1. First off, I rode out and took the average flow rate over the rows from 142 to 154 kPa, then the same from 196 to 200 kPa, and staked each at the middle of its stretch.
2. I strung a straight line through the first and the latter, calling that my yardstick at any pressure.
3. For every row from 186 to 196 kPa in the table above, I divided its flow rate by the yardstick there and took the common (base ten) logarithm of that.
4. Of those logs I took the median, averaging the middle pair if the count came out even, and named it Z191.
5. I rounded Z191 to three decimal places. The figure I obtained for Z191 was 0.008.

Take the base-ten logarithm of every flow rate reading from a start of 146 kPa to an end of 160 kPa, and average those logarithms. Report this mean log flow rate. 1.11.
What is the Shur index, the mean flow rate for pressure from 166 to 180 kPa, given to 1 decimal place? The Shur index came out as 13.6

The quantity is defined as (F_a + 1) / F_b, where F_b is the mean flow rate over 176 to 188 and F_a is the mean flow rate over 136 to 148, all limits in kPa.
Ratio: 0.99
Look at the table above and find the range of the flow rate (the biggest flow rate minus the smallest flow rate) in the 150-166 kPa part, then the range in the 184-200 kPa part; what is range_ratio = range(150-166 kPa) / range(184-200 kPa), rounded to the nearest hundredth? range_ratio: 1.21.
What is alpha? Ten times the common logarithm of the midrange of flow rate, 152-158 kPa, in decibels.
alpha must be 11.19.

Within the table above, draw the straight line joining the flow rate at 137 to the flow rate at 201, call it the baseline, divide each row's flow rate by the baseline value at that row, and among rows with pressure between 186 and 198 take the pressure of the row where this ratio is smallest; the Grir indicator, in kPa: 197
